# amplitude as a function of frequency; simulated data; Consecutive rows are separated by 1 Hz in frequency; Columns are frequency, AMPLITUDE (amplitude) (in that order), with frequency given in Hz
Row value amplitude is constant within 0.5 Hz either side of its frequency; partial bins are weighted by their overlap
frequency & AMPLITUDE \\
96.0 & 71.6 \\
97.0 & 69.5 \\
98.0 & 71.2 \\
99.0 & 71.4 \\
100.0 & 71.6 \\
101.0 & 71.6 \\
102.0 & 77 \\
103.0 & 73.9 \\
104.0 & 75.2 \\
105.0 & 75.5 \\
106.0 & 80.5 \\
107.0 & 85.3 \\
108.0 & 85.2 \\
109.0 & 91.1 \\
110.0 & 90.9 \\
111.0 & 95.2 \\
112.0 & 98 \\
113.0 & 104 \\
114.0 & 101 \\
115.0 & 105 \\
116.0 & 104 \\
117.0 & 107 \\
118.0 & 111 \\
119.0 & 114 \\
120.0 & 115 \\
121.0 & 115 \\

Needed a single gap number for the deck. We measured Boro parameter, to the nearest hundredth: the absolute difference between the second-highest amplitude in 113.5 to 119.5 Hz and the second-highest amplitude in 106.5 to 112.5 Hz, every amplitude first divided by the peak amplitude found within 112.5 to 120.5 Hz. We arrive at 0.14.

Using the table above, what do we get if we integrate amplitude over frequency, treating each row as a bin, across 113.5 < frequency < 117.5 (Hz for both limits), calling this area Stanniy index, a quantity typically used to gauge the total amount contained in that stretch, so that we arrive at 417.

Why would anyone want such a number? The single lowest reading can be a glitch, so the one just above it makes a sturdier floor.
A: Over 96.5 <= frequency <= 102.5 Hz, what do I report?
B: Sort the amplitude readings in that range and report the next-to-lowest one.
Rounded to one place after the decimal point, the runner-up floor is 71.2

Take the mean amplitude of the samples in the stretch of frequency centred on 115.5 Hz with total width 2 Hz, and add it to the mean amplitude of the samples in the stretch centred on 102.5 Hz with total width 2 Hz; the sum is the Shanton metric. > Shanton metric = 180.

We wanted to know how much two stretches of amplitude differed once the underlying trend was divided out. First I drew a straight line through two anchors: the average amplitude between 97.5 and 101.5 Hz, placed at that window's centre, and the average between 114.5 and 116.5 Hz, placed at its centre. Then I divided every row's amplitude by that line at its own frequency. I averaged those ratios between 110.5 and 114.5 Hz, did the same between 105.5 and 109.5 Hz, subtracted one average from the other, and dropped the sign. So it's 0.041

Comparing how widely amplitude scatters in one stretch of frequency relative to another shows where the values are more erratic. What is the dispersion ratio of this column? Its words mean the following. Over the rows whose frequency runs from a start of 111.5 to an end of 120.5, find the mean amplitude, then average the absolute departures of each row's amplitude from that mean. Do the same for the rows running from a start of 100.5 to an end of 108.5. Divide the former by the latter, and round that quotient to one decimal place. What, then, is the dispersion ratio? 1.1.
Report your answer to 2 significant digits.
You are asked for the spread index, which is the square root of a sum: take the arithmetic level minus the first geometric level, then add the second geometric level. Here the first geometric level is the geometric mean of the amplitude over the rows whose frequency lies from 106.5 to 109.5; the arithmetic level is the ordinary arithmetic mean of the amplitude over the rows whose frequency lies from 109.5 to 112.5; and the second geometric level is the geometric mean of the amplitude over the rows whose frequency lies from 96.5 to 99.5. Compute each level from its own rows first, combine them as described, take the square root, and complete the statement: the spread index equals 8.8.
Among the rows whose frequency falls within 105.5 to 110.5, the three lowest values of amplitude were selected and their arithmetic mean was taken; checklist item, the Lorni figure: 84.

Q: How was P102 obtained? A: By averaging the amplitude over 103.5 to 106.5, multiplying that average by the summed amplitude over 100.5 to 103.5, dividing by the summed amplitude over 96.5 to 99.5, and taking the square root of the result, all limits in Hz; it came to 9.0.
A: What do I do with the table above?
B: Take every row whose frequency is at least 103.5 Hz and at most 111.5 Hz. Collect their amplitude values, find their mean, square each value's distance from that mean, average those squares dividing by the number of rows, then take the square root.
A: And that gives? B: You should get 6.9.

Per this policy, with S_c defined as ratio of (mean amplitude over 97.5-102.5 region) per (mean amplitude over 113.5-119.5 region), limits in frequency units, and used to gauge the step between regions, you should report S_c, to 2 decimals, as 0.68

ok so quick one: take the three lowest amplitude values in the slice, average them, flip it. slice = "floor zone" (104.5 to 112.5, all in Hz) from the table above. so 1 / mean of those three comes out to 0.0124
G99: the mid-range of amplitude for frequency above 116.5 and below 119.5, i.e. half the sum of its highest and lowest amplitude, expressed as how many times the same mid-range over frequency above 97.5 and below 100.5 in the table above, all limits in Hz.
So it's 1.55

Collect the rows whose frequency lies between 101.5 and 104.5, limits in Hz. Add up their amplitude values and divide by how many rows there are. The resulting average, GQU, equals 75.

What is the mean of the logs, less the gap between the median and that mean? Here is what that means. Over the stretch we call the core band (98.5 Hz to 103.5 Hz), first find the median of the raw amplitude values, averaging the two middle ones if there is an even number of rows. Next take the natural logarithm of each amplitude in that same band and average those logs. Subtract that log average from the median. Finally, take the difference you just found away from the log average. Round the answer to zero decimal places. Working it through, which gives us -63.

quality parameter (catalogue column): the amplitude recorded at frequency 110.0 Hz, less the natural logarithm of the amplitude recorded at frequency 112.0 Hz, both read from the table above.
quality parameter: 86.3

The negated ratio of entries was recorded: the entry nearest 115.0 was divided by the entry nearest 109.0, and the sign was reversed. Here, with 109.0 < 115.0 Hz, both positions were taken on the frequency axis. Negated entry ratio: -1.15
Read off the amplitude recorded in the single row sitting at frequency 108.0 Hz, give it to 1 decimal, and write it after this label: 85.2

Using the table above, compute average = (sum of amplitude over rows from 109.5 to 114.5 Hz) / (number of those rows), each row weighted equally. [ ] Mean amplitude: 98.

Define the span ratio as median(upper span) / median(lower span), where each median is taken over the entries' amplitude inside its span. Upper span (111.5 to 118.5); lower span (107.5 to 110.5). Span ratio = 1.14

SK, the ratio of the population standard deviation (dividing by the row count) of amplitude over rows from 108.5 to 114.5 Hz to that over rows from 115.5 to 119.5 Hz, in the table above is 1.3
